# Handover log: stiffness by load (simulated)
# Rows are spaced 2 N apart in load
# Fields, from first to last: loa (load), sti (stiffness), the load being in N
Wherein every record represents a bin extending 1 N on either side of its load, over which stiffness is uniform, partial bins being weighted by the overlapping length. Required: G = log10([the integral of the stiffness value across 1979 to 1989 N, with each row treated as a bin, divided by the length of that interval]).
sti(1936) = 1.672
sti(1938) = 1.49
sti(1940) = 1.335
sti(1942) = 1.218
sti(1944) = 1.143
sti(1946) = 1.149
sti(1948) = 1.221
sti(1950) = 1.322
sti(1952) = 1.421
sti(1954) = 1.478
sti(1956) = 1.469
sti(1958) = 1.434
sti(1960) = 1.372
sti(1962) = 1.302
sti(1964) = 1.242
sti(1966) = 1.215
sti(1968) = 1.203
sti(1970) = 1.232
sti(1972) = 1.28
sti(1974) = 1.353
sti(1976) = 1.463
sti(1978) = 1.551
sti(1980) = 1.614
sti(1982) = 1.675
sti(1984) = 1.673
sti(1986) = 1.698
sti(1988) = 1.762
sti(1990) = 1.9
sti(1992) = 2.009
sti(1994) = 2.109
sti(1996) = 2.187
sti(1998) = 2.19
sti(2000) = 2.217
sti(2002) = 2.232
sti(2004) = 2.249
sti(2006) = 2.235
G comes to 0.23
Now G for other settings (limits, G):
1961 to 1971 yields 0.09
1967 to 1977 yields 0.12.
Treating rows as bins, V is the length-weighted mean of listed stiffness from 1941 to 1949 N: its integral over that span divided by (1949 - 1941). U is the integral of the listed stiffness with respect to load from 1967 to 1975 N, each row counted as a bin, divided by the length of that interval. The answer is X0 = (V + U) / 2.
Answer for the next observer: 1.22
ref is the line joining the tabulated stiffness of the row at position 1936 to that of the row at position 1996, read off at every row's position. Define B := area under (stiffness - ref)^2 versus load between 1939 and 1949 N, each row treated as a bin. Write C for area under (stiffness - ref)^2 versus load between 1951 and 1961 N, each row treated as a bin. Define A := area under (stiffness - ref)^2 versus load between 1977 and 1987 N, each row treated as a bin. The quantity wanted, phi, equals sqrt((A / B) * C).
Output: 1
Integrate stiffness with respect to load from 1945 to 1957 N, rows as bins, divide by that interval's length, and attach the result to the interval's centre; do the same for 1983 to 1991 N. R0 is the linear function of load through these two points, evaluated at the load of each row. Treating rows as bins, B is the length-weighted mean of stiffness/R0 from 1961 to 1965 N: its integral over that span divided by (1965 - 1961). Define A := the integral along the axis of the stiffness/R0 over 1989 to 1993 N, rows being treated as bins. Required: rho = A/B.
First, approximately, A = 4.33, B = 0.86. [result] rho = 5.0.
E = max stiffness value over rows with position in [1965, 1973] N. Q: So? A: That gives 1.28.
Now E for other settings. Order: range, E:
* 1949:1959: 1.478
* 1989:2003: 2.232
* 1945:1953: 1.421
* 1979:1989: 1.762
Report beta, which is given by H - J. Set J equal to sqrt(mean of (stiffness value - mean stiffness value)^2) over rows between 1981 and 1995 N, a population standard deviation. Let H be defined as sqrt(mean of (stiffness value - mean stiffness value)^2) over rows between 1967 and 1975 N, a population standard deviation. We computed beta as -0.106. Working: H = 0.057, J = 0.163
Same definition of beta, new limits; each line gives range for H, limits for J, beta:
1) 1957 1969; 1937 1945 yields -0.046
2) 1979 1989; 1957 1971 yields -0.034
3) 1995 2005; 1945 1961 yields -0.088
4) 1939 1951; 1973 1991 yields -0.078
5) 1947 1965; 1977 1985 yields 0.039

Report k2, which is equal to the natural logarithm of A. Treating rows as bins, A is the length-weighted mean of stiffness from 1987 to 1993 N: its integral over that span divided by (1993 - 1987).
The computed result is 0.64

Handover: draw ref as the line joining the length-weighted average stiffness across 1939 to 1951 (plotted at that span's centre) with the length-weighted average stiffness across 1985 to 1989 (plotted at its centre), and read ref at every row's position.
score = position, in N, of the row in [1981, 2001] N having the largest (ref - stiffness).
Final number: 1984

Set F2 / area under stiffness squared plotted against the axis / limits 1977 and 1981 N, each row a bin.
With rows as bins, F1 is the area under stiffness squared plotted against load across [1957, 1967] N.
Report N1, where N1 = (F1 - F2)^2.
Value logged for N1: 53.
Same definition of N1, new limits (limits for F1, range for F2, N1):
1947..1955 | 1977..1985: 40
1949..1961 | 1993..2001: 190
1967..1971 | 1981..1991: 599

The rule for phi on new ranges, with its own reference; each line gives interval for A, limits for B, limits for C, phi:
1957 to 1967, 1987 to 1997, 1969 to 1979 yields 6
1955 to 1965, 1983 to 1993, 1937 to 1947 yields 2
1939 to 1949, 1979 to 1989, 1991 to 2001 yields 0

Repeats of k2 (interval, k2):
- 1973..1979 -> 0.38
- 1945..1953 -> 0.25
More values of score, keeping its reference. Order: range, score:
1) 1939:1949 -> 1946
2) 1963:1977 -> 1968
